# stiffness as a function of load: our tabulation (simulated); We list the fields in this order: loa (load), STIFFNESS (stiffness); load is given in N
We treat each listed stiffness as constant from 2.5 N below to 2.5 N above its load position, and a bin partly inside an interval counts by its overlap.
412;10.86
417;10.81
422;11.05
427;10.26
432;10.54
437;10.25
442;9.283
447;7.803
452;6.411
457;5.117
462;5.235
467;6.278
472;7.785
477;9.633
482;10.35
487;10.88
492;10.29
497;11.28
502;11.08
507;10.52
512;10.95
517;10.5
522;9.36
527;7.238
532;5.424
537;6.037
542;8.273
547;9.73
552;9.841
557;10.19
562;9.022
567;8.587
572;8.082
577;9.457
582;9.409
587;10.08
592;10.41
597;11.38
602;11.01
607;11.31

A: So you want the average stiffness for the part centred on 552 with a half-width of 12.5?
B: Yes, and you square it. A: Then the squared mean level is 89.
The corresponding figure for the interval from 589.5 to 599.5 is 119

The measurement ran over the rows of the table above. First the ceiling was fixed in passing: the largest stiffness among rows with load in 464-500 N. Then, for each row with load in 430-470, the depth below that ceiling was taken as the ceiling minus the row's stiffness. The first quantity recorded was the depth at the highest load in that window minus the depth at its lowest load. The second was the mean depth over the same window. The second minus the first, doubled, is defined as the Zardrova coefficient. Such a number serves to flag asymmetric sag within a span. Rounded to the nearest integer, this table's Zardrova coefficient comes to -1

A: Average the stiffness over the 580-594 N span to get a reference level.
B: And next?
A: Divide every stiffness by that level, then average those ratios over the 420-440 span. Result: 1.1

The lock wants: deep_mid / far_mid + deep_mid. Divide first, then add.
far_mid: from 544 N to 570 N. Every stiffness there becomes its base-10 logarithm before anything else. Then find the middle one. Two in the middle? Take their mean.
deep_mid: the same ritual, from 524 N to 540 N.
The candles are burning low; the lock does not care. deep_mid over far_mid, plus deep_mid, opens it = 1.57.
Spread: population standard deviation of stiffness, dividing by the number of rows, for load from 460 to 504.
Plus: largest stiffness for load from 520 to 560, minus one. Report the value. 11.3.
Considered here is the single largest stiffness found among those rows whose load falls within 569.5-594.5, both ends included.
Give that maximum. 10.41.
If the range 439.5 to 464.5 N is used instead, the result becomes 9.283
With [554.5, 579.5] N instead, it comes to 10.19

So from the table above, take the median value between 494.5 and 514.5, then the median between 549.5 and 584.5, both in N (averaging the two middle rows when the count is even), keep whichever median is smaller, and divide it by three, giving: 3.14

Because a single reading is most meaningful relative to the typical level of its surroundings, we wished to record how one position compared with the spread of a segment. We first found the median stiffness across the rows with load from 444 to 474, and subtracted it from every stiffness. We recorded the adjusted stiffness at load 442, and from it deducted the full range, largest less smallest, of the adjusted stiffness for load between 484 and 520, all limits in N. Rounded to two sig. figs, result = 1.9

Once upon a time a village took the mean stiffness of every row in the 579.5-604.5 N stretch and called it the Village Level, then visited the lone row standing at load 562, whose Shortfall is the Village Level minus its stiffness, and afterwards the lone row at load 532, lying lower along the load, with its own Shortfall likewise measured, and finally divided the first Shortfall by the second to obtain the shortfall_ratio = 0.29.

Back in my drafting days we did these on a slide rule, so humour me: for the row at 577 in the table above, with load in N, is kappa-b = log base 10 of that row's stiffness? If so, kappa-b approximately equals 0.98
